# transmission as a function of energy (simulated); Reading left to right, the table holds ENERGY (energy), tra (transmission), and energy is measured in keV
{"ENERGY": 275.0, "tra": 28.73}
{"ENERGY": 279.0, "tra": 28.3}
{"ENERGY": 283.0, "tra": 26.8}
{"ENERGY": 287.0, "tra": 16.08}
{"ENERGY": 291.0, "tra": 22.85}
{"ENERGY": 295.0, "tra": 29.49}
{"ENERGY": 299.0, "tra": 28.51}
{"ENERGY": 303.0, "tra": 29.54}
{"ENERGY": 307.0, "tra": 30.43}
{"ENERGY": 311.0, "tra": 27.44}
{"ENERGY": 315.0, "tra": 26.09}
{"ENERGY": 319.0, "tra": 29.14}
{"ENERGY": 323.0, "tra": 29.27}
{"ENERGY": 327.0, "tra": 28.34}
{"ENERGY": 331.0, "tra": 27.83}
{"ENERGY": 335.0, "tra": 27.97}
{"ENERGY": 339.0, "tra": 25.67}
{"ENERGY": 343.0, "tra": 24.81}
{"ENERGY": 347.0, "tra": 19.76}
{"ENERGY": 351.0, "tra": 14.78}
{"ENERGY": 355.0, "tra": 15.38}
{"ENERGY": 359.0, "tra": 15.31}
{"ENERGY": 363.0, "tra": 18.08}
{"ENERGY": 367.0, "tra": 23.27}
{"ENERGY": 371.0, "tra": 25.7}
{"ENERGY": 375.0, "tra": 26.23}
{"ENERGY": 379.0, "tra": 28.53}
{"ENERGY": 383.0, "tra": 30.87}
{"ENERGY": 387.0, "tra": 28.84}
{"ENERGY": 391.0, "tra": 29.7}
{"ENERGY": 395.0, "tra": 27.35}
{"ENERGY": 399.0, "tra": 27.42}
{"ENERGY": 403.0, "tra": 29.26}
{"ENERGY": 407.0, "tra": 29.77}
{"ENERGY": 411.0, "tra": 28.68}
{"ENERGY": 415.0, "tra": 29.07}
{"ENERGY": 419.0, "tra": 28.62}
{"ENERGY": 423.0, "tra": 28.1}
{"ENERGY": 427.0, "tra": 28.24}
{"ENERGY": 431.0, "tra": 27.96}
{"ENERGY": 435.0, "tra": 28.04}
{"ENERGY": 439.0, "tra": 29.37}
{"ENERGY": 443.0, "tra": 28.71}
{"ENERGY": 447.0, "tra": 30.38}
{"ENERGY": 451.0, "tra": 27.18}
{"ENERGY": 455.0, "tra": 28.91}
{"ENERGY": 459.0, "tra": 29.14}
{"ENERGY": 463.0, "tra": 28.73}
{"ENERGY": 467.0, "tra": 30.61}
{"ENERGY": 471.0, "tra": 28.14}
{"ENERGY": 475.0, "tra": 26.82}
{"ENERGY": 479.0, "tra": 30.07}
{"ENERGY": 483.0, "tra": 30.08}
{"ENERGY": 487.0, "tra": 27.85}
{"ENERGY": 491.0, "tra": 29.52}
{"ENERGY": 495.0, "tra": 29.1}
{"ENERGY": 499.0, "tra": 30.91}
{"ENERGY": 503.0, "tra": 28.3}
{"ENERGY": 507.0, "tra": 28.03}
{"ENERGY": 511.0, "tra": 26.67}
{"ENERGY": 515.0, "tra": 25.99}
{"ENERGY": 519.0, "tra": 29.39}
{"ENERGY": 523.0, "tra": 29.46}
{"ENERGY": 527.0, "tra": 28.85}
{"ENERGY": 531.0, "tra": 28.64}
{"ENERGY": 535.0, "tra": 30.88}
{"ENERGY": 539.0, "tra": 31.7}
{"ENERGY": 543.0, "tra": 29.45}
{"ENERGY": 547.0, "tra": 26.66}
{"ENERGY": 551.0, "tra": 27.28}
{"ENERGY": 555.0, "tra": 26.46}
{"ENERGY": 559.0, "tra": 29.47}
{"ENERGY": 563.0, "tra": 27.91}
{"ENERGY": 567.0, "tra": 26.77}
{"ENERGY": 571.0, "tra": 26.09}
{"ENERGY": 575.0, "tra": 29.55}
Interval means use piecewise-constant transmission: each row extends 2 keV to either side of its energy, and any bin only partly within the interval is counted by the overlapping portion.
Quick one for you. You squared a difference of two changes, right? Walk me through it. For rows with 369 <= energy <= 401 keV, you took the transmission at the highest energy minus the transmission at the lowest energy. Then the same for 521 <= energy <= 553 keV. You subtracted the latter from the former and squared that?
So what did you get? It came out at 15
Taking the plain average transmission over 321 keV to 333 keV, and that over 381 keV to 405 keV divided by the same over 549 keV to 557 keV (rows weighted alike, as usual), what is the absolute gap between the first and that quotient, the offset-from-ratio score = 27.4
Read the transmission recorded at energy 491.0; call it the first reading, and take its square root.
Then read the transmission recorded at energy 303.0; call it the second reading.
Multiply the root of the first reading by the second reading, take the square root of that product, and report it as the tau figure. 12.7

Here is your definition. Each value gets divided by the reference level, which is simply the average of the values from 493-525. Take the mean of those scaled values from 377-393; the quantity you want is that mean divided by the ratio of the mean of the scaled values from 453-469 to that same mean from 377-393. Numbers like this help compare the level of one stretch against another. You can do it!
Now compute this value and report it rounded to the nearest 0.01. 1.04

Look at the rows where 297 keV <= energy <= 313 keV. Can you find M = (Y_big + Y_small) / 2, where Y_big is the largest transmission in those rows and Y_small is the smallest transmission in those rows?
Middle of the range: 28.9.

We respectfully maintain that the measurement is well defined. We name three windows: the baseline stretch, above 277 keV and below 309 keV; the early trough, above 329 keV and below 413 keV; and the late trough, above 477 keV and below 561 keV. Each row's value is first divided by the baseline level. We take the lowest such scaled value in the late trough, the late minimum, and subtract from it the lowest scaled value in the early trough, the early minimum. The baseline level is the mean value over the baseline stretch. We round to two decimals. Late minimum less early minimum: 0.42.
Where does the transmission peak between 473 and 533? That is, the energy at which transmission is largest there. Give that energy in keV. 499.0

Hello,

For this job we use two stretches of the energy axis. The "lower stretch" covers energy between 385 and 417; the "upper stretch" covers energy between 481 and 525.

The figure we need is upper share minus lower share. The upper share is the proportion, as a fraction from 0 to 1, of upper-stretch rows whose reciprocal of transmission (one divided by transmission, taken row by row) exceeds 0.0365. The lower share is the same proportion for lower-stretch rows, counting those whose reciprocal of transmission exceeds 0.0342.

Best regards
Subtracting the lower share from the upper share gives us -0.44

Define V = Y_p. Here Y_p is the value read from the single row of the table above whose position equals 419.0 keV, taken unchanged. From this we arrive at 28.62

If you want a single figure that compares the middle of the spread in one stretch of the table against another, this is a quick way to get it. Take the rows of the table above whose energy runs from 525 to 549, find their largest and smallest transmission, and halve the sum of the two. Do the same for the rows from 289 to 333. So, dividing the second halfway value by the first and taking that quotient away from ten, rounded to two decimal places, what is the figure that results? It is 9.09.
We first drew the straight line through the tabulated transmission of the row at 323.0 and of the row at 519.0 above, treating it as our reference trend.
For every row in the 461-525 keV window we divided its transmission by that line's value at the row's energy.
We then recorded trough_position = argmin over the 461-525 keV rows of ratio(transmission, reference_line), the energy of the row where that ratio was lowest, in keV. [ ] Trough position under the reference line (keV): 515.0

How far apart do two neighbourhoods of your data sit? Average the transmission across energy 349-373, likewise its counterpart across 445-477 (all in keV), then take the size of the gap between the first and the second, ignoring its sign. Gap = 10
